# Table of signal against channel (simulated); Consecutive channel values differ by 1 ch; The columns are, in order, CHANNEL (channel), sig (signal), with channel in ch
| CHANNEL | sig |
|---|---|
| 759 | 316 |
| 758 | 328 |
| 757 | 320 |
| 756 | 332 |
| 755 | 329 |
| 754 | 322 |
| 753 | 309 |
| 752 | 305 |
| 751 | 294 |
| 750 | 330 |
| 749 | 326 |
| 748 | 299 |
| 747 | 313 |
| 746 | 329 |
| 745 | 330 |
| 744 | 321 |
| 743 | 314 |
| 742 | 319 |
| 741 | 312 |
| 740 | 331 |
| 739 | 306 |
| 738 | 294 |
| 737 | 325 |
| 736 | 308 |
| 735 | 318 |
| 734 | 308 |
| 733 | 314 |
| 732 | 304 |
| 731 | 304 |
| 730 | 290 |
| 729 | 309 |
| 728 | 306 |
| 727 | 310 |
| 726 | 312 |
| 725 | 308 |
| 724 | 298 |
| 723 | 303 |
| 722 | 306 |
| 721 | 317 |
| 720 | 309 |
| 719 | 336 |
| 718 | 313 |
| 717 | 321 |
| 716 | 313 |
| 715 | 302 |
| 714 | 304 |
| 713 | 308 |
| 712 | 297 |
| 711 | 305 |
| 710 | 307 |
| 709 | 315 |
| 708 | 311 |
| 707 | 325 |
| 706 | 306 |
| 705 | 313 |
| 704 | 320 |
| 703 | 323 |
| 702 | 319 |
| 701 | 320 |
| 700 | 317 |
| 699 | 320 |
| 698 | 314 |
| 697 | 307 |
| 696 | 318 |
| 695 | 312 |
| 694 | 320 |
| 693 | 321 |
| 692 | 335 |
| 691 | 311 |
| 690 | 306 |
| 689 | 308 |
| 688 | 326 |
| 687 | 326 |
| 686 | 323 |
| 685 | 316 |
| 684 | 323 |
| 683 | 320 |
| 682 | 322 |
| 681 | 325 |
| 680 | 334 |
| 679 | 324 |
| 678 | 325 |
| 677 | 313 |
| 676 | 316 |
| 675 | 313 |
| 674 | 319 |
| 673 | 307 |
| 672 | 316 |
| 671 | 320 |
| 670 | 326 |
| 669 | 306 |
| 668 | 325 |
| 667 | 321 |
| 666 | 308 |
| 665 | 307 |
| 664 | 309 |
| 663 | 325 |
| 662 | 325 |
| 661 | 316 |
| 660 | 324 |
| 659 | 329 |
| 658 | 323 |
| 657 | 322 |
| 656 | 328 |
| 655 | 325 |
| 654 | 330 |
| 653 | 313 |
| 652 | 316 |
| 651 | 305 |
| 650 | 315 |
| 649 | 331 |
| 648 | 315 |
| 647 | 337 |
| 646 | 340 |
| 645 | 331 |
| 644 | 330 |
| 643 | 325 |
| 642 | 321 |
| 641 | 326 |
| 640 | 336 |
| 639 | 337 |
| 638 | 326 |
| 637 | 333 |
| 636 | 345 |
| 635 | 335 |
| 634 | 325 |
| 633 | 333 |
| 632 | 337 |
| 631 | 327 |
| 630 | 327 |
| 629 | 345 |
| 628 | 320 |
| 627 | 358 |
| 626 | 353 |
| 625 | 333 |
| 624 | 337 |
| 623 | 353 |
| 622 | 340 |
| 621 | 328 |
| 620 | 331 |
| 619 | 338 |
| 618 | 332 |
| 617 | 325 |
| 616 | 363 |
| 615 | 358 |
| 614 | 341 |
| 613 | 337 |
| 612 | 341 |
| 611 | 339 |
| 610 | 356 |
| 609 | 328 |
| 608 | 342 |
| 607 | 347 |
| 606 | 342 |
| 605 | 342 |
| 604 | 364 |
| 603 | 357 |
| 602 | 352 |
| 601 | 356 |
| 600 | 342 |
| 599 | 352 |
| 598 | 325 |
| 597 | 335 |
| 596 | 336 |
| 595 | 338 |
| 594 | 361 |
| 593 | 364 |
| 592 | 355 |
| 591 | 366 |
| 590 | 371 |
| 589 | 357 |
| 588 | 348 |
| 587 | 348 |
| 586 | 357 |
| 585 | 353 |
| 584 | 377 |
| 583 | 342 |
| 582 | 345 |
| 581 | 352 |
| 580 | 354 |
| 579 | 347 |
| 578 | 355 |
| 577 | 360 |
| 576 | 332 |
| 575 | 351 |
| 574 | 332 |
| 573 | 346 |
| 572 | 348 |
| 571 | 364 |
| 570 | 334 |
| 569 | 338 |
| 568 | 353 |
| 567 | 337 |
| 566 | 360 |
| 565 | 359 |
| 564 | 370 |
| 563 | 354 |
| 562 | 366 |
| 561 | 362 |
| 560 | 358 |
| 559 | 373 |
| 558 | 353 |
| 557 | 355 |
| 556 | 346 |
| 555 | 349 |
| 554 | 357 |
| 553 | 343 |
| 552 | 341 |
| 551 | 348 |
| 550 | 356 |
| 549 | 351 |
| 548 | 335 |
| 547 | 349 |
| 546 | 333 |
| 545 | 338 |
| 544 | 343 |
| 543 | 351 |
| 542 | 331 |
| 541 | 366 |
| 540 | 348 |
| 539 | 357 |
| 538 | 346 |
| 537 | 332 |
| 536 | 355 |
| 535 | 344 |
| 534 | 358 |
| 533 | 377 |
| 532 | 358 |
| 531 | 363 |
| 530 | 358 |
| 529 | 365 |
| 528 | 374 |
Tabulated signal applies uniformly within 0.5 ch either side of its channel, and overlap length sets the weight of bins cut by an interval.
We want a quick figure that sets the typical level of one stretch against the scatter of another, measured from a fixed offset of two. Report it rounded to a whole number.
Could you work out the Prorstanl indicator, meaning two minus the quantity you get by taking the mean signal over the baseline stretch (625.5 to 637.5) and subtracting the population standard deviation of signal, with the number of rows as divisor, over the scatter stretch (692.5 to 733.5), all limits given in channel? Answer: -326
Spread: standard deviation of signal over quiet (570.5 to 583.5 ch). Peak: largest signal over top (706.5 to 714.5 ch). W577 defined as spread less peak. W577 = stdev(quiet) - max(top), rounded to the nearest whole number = -316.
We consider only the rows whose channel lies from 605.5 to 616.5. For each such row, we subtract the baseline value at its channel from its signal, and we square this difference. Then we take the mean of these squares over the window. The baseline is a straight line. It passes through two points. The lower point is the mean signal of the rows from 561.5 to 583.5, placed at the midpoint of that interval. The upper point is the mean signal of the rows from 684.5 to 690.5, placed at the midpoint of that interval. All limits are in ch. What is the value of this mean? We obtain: 138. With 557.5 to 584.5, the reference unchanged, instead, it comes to 137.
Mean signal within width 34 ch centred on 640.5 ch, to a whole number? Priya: 330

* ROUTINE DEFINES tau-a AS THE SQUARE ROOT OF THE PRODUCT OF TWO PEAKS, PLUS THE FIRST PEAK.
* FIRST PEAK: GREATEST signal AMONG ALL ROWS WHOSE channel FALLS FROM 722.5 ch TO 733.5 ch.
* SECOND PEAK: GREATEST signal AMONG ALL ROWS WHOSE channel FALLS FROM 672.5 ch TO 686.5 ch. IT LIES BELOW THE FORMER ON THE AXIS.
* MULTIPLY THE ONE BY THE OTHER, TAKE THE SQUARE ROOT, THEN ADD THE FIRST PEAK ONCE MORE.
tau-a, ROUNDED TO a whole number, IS 638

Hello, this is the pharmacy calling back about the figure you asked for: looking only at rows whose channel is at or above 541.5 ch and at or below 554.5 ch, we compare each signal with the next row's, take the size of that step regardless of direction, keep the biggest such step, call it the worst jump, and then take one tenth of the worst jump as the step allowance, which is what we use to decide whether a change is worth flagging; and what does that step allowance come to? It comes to 2.00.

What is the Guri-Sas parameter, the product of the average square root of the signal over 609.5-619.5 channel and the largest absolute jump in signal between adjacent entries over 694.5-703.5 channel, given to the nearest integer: 204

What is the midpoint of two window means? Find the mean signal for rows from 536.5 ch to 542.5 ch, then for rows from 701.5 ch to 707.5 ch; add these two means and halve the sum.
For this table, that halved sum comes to 332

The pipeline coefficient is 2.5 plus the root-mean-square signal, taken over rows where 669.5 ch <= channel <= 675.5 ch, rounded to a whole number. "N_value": 319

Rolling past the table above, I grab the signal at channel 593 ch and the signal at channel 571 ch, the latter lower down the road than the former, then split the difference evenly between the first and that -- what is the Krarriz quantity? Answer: 364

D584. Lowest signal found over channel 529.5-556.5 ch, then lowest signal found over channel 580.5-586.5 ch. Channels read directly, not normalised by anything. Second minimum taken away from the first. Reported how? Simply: -11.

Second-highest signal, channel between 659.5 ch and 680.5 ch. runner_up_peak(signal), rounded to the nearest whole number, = 326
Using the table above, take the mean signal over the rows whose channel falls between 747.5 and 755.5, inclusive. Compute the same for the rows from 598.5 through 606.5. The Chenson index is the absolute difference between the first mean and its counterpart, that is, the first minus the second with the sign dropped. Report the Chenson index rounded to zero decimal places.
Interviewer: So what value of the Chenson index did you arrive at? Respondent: 37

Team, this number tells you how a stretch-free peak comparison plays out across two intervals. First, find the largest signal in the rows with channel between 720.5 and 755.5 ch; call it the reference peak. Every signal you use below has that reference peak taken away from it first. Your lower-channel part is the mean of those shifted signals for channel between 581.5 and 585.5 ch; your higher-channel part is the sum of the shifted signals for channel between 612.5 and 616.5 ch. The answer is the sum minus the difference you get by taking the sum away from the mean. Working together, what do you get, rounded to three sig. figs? 127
